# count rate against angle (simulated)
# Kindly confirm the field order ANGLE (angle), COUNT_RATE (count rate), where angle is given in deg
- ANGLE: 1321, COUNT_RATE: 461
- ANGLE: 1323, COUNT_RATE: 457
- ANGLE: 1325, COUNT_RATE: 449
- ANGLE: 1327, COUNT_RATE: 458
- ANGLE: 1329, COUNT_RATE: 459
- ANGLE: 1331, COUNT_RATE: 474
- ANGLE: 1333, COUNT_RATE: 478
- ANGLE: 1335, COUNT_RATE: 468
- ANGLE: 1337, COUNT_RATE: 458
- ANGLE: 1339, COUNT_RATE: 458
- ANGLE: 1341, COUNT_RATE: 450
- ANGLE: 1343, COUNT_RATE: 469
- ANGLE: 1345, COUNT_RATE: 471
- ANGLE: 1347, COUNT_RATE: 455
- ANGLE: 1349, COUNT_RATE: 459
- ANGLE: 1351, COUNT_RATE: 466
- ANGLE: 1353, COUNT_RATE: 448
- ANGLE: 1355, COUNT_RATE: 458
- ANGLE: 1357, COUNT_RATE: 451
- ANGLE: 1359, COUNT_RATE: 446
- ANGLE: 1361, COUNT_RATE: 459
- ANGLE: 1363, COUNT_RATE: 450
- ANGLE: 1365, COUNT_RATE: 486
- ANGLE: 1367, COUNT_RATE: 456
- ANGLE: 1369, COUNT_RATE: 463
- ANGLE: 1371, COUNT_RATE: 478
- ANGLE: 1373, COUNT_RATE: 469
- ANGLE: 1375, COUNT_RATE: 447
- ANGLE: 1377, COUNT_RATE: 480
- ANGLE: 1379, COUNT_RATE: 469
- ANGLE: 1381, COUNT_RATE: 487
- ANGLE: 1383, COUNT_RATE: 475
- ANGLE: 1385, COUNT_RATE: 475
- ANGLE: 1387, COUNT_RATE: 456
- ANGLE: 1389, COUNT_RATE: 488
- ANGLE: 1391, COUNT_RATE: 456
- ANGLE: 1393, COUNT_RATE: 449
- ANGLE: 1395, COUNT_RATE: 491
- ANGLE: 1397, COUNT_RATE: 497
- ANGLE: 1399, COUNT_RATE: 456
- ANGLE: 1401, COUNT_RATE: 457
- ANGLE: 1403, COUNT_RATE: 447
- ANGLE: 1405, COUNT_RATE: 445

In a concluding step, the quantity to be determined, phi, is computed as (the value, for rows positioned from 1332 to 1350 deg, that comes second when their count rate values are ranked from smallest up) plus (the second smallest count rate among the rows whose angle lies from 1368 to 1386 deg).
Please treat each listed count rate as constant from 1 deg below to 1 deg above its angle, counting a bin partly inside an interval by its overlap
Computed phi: 918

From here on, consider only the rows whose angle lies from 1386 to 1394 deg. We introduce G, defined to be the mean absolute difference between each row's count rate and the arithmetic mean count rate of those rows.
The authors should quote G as 12.9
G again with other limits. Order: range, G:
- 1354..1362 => 5.0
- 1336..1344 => 5.1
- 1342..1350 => 6.5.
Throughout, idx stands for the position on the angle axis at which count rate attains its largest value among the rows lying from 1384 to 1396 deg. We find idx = 1395 deg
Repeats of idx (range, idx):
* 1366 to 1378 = 1377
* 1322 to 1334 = 1333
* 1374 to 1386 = 1381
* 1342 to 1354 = 1345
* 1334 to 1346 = 1345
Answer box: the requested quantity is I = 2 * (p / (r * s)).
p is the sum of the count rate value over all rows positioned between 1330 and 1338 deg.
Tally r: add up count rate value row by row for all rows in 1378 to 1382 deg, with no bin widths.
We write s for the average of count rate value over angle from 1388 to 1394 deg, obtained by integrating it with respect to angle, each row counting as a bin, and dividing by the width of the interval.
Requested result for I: 0.008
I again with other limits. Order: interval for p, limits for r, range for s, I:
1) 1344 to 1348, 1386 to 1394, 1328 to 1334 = 0.002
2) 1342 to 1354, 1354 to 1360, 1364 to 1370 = 0.009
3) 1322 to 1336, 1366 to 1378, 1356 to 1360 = 0.005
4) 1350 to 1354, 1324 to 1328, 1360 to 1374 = 0.004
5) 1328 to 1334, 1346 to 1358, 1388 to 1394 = 0.002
